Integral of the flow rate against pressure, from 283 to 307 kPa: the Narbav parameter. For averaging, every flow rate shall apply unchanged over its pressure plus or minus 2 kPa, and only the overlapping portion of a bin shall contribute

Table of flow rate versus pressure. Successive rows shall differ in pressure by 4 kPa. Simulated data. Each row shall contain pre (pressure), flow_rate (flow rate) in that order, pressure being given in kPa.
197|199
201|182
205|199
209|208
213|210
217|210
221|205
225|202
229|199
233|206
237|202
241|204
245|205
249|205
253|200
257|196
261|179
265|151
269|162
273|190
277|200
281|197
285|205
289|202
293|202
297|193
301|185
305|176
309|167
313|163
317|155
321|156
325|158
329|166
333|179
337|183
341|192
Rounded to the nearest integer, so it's 4652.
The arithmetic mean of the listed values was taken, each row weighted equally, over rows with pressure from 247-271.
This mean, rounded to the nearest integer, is 182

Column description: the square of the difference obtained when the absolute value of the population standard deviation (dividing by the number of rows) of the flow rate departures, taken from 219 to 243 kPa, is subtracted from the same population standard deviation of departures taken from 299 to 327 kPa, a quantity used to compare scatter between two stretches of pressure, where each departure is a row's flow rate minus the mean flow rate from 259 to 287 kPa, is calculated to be 65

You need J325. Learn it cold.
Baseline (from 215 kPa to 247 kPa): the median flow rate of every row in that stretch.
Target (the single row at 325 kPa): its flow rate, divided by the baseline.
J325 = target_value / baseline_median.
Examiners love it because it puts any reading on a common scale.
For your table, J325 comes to 0.77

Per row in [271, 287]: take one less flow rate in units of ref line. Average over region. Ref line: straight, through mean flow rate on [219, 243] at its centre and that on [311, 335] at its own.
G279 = -0.09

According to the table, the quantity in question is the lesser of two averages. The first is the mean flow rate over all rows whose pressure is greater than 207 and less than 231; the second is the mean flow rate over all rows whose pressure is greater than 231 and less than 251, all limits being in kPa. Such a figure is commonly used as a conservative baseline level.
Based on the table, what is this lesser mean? 204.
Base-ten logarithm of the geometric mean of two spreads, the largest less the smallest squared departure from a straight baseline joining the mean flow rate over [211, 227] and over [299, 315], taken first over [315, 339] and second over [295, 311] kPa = 2.5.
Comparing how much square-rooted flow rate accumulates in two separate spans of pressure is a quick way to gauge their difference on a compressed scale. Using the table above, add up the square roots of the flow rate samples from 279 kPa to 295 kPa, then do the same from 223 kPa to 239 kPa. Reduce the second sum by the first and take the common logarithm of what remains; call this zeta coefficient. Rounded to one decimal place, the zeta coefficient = -1.0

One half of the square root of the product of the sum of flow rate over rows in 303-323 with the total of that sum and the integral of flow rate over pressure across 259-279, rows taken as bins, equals 942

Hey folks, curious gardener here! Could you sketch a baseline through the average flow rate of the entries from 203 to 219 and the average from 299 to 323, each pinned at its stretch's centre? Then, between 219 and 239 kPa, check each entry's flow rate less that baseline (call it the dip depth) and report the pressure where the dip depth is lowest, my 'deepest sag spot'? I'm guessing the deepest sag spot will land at 229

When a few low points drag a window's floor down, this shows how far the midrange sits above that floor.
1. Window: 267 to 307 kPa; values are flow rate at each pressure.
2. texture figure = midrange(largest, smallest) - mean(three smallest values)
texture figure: 9.2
